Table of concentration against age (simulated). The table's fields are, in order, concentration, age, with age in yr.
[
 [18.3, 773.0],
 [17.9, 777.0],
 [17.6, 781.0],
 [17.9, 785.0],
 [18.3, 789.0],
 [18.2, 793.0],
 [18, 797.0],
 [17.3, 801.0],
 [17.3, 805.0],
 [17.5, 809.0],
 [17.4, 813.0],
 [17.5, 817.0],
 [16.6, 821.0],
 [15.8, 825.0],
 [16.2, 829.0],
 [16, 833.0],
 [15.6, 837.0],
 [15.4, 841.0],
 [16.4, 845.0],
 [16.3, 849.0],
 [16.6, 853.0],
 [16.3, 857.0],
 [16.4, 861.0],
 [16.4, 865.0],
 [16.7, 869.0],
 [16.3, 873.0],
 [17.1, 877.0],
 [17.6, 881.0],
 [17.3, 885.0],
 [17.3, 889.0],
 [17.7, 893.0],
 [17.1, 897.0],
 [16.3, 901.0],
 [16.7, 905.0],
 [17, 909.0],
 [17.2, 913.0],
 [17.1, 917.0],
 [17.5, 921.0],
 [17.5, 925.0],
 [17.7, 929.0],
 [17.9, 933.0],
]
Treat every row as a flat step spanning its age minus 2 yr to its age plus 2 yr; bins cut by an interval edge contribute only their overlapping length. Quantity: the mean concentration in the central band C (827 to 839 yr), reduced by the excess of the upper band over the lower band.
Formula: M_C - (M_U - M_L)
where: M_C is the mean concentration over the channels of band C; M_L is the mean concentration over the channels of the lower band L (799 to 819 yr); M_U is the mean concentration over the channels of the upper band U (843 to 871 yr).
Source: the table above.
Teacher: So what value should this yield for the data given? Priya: 16.9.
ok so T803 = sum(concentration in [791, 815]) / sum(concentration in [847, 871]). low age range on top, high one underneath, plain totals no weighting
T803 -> 1.07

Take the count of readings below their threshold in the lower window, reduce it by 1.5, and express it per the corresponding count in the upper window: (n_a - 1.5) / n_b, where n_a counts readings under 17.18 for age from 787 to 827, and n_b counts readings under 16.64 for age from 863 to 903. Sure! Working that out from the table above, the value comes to 0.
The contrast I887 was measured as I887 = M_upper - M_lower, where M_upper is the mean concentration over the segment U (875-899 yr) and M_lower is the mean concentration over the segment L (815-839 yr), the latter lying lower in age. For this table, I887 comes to 1.1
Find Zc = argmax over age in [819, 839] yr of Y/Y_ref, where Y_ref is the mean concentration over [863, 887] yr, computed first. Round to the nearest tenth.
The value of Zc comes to 821.0 yr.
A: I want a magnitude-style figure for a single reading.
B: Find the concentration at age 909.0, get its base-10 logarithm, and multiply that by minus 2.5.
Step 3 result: -3.08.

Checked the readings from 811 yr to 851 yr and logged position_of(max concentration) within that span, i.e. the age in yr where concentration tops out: 817.0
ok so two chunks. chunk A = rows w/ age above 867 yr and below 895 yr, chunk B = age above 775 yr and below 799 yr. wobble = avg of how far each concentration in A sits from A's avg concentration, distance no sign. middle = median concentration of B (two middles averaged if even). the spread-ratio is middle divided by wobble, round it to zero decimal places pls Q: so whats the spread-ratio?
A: 47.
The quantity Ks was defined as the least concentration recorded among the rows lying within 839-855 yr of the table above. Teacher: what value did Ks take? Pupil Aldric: 15.4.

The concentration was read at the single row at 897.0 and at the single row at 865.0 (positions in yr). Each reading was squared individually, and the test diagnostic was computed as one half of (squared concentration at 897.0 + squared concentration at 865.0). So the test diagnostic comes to 281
